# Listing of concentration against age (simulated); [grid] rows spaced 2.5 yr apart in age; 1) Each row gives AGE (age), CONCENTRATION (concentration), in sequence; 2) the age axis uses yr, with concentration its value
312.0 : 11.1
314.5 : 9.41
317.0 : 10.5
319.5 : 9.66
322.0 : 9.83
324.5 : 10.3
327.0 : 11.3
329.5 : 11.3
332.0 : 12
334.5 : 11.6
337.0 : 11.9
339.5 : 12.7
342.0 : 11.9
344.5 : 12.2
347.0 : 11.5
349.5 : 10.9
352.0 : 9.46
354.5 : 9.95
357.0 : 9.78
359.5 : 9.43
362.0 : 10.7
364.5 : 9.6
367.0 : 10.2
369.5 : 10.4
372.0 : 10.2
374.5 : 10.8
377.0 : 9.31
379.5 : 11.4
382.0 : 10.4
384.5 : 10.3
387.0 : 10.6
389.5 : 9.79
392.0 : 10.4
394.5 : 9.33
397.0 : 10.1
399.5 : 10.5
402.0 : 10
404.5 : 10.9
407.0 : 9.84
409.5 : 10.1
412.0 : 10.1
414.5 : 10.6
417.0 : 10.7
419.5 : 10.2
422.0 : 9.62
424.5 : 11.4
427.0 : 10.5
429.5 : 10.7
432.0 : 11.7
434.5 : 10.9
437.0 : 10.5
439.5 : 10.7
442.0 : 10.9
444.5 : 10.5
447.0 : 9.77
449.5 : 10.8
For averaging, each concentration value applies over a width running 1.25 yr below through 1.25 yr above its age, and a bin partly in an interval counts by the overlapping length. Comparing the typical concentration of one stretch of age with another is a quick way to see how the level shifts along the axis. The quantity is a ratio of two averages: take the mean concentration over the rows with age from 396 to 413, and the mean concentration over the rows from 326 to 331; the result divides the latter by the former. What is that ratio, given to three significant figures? 1.11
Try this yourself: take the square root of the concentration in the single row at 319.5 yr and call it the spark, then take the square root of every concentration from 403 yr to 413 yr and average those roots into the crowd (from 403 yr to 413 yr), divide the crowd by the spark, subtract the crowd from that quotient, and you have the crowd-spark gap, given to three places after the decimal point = -2.169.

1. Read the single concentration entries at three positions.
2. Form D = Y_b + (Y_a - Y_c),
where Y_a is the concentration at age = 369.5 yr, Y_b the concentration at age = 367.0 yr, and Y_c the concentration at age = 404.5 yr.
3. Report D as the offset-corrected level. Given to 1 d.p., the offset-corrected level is 9.7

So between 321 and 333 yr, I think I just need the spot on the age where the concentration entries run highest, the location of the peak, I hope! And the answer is 332.0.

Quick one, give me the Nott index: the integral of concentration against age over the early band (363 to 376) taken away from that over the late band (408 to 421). 1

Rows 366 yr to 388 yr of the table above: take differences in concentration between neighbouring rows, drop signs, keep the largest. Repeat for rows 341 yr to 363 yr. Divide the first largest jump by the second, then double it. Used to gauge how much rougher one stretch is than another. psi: 2.9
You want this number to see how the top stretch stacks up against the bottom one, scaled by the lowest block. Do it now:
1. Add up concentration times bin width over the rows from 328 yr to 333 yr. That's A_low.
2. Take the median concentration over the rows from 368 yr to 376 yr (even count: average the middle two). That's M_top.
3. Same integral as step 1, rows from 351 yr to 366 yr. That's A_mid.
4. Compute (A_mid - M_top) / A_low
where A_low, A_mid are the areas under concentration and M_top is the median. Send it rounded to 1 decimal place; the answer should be 2.4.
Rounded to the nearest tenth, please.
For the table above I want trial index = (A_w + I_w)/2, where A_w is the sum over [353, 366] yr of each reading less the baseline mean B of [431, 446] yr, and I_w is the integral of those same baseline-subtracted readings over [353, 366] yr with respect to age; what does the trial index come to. -8.5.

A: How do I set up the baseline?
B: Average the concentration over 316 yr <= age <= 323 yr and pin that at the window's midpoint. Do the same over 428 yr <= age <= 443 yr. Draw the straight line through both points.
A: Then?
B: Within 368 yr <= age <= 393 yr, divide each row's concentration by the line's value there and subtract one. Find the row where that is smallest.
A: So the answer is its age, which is 377.0 yr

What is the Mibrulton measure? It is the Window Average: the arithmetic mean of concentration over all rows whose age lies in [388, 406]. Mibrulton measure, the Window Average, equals 10.1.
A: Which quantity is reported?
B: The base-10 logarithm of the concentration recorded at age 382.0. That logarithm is 1.017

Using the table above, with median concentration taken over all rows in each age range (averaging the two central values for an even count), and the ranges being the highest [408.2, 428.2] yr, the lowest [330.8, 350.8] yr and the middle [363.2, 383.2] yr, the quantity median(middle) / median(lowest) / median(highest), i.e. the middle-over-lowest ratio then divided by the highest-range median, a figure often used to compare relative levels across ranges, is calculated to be 0.084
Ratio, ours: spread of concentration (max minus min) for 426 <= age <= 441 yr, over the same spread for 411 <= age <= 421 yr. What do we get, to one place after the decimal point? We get 2.0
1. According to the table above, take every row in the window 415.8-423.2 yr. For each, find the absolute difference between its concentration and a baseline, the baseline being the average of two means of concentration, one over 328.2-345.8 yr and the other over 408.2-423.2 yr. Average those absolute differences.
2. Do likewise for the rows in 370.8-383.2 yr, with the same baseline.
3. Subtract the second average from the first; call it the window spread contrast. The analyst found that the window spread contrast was 0.12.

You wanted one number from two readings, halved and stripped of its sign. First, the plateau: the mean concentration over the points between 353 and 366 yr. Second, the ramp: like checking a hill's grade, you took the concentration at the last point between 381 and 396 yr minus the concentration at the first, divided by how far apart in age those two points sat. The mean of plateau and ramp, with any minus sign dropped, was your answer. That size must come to 4.9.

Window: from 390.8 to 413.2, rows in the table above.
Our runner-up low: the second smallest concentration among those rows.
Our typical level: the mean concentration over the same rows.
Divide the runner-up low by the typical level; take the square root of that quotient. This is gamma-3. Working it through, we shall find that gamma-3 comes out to 0.985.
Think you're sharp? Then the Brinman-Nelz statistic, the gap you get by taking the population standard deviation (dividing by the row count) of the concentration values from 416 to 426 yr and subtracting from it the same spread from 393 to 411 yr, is 0.20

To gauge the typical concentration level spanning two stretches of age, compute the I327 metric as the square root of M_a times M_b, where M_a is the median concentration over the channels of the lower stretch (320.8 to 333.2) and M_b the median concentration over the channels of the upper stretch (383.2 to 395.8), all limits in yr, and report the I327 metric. 10.8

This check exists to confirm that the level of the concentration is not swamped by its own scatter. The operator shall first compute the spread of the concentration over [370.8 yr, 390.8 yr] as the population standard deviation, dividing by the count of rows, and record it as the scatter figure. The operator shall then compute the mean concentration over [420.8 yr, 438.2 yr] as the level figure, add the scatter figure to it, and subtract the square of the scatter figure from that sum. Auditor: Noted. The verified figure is 11.0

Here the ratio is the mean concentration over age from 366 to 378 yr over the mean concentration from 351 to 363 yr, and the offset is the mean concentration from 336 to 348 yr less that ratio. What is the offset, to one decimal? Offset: 11.0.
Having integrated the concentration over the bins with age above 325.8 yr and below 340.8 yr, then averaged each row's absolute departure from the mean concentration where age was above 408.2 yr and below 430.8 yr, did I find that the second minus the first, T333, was -177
